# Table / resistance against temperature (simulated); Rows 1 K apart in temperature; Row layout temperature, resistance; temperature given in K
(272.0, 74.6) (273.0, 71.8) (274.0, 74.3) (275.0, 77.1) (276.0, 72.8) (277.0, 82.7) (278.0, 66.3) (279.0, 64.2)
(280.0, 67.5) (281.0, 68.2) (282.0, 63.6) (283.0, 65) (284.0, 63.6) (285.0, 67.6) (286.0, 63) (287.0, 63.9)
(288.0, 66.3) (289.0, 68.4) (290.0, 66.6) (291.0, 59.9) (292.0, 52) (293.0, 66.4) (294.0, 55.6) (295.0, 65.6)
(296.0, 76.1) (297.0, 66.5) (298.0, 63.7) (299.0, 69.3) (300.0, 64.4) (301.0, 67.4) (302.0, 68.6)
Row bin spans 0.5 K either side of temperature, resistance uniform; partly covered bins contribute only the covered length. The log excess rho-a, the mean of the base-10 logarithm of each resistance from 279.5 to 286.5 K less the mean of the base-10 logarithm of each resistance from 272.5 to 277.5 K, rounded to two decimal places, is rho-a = -0.06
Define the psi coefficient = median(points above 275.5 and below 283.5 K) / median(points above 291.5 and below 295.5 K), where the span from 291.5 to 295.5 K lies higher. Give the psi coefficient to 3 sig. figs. 1.10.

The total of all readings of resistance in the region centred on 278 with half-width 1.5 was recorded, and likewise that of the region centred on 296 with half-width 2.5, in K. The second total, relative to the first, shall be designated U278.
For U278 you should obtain 1.54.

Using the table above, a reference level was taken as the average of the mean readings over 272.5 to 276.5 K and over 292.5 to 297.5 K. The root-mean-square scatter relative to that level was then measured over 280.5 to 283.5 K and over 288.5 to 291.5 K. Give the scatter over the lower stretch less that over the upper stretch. -1.4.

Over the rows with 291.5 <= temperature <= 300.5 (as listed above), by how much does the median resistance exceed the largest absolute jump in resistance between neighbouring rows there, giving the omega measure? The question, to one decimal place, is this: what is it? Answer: 51.2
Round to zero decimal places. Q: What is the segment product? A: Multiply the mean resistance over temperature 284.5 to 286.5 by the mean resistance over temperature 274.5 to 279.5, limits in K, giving 4742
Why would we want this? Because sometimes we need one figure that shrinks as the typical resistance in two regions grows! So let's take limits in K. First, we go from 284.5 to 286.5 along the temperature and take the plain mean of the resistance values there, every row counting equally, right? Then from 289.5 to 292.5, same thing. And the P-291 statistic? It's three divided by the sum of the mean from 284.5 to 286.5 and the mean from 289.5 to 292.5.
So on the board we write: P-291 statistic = 0.0240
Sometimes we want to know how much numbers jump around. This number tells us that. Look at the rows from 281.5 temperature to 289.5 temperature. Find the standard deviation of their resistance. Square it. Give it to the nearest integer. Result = 4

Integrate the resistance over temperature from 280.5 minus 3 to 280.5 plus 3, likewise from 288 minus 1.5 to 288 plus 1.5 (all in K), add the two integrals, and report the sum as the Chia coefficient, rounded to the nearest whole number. 593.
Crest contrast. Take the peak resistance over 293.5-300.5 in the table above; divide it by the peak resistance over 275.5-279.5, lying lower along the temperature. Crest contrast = 0.92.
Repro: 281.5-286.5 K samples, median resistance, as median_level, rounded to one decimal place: 63.6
